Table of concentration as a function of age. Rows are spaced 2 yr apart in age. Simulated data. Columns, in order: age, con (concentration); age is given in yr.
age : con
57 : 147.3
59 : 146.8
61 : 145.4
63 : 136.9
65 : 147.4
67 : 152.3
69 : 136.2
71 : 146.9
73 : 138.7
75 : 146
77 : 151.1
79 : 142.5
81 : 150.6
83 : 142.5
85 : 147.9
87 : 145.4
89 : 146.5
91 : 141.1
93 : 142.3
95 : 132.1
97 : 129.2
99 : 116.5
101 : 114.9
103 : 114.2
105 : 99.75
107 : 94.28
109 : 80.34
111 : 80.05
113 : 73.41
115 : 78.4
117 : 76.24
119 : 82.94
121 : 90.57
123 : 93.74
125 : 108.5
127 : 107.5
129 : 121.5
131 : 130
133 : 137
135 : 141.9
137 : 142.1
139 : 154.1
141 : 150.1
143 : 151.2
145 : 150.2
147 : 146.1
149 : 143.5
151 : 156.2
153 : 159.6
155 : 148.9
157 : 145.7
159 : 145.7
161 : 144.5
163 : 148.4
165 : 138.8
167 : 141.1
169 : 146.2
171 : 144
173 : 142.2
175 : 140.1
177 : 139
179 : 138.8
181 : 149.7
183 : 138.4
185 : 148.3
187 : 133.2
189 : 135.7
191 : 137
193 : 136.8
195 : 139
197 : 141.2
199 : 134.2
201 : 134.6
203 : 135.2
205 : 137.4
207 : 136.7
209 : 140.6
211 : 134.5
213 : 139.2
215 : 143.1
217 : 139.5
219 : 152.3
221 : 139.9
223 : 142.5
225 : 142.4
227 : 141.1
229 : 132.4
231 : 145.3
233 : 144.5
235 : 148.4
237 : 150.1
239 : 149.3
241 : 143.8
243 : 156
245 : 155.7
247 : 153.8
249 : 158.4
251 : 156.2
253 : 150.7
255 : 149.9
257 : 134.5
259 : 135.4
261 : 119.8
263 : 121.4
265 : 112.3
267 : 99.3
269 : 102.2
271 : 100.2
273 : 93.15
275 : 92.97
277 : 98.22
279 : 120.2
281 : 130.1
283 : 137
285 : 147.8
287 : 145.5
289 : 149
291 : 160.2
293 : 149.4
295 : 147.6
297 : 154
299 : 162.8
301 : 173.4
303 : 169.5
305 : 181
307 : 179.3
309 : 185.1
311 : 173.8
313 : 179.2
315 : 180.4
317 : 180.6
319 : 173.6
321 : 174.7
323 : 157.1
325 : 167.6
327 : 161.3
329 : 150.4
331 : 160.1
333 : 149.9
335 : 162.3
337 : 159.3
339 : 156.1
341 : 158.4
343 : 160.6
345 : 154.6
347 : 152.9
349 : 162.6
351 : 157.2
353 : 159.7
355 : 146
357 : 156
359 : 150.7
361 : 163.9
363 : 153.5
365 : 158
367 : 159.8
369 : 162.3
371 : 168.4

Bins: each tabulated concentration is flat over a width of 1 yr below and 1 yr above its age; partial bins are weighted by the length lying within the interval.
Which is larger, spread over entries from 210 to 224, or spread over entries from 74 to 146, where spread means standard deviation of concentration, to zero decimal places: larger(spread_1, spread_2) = 27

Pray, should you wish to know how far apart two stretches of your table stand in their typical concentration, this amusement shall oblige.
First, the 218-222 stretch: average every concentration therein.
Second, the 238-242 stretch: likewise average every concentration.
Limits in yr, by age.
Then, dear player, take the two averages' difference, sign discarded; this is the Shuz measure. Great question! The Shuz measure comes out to 0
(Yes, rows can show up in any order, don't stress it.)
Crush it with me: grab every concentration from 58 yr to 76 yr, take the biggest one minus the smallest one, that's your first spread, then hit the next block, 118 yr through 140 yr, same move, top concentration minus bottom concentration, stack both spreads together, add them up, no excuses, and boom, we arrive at 87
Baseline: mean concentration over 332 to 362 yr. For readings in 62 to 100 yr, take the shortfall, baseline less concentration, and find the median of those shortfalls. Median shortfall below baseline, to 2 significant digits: 14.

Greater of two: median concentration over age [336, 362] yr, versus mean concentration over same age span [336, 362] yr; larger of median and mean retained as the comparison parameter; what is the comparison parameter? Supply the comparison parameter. 157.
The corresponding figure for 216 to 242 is 144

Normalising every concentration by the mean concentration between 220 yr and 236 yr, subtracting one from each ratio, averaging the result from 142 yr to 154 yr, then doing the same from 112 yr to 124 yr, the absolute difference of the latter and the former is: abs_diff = 0.48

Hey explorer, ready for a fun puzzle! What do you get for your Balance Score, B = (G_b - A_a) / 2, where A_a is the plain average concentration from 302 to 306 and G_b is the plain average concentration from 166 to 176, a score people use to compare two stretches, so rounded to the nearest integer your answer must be -16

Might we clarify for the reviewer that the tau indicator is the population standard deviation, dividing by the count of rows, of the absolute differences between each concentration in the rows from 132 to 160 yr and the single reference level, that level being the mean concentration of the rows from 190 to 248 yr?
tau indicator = 4.9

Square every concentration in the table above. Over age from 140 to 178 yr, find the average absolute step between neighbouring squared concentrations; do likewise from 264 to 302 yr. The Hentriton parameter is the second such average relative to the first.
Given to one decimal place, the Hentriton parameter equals 1.8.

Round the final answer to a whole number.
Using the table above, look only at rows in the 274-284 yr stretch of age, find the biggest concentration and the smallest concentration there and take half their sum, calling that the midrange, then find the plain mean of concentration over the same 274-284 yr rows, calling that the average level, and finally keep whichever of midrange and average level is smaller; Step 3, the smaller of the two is 115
